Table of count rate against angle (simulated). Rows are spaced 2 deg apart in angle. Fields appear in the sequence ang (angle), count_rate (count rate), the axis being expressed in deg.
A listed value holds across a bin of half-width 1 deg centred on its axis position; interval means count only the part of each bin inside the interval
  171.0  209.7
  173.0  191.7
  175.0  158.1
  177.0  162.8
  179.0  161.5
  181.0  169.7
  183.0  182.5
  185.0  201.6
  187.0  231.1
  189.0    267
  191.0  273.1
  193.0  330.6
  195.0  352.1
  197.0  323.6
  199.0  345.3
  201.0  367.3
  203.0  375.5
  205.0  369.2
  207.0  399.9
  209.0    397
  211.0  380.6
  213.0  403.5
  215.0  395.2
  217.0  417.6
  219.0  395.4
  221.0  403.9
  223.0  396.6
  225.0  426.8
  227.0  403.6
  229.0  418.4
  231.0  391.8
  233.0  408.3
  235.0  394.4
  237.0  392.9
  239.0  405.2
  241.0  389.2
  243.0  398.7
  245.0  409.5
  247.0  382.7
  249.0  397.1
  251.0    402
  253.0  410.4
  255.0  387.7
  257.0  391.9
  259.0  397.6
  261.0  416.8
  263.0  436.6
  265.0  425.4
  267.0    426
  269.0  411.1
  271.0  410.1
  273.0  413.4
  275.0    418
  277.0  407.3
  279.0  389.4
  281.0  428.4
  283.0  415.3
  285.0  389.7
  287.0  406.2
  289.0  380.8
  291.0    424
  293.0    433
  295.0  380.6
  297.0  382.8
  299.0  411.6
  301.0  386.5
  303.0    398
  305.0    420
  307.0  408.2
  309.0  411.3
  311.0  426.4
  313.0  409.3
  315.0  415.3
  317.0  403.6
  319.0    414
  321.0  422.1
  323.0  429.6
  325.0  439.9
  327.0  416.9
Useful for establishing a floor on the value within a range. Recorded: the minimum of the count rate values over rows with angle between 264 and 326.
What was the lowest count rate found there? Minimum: 380.6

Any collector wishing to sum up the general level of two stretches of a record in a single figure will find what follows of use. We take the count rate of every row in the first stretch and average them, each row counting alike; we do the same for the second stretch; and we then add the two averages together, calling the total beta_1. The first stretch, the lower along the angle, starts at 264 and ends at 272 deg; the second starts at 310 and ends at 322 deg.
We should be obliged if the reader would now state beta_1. 833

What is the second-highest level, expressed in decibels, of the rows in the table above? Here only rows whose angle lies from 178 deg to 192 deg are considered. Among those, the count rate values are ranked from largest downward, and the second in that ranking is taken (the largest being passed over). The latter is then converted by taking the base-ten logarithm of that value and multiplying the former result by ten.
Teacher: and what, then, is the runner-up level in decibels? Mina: 24.3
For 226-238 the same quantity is 26.1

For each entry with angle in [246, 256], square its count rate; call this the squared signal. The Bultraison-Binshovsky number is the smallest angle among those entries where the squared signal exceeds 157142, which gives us 249.0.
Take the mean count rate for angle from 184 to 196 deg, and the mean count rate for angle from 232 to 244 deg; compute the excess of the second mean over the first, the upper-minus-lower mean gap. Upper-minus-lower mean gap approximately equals 122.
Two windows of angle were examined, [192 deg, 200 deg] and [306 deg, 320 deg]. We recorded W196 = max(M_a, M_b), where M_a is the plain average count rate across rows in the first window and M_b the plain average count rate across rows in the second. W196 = 413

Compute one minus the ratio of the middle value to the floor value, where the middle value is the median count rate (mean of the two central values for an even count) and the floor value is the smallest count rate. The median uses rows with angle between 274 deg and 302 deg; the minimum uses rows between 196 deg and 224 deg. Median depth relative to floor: -0.26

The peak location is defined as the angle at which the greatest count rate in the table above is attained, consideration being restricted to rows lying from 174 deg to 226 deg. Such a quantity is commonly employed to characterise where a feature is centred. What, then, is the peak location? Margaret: 225.0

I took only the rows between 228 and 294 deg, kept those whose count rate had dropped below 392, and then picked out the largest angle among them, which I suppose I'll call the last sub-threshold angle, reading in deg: 289.0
